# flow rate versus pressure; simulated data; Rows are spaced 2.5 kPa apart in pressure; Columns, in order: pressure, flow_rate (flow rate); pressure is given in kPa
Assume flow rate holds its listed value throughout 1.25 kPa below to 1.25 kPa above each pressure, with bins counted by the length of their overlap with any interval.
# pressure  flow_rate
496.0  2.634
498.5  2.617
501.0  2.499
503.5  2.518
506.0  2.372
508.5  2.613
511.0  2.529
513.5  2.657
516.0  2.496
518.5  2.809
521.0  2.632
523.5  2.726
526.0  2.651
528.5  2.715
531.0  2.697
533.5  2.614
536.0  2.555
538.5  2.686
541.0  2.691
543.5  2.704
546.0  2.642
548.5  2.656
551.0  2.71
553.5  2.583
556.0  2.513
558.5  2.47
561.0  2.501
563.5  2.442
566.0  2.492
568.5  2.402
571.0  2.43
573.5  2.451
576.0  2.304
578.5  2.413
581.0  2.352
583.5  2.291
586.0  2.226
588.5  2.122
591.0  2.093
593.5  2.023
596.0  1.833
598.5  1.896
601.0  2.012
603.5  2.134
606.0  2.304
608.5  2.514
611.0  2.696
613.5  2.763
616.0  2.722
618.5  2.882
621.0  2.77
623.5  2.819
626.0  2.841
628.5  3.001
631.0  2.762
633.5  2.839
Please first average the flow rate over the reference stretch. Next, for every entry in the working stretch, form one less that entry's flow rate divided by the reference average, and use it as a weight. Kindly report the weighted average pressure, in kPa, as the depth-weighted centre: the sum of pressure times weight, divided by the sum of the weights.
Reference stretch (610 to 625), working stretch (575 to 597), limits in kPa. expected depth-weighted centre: 587.8 kPa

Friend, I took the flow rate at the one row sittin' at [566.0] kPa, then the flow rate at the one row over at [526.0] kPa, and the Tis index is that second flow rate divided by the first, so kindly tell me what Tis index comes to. 1.06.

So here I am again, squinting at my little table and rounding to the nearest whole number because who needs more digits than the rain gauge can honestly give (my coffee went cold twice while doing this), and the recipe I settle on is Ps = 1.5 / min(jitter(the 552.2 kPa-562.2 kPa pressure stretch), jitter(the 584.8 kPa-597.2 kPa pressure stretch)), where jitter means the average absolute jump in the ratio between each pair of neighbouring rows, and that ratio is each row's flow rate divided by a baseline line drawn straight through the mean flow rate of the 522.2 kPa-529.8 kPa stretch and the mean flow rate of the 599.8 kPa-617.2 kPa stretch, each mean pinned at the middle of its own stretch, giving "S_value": 86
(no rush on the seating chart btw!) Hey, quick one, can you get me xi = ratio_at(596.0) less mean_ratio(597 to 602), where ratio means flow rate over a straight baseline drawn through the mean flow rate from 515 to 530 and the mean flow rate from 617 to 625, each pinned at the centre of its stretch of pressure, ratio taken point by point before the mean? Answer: -0.04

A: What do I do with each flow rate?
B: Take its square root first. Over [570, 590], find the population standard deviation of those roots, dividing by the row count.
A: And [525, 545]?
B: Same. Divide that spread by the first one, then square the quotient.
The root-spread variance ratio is 0.21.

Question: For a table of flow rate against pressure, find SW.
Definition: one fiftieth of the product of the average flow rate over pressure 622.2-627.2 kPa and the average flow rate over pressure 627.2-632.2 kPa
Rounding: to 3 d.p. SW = 0.163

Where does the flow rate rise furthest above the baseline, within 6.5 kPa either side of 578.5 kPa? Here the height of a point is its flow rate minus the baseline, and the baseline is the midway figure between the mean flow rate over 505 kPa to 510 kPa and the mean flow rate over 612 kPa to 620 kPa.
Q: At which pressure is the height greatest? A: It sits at 573.5 kPa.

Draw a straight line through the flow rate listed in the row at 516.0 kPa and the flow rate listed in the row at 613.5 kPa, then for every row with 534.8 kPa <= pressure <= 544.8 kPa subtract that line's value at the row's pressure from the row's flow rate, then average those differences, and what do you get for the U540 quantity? 0.10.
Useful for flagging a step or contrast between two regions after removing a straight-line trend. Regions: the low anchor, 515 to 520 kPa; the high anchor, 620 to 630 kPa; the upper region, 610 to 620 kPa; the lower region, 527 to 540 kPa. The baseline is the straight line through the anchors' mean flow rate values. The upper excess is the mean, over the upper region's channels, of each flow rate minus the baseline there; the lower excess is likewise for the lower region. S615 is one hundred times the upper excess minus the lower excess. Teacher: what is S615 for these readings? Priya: -4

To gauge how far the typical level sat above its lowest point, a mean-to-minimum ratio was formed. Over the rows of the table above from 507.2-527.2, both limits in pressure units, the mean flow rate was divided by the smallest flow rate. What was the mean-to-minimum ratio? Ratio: 1.06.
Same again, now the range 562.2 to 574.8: 1.02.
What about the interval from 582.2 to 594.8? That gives 1.06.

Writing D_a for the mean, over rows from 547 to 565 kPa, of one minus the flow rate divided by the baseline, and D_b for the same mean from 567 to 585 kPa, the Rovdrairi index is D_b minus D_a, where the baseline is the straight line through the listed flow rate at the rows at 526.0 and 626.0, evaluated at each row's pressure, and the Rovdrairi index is 0.08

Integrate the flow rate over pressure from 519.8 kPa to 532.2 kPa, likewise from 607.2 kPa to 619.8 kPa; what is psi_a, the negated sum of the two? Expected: -67.5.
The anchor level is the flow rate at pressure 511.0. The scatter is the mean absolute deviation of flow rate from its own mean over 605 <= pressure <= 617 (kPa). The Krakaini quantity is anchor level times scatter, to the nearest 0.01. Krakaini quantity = 0.39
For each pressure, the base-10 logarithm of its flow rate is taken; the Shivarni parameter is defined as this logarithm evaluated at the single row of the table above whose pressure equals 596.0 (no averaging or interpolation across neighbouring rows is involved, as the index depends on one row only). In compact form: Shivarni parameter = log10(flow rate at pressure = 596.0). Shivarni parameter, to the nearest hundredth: 0.26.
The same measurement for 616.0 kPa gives 0.43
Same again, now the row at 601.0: 0.30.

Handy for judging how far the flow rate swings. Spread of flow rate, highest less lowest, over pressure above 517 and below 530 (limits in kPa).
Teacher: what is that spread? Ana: 0.18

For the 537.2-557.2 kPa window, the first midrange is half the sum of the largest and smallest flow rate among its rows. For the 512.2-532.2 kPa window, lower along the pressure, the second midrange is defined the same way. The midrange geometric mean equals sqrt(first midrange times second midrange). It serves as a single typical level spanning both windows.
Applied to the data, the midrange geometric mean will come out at 2.63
